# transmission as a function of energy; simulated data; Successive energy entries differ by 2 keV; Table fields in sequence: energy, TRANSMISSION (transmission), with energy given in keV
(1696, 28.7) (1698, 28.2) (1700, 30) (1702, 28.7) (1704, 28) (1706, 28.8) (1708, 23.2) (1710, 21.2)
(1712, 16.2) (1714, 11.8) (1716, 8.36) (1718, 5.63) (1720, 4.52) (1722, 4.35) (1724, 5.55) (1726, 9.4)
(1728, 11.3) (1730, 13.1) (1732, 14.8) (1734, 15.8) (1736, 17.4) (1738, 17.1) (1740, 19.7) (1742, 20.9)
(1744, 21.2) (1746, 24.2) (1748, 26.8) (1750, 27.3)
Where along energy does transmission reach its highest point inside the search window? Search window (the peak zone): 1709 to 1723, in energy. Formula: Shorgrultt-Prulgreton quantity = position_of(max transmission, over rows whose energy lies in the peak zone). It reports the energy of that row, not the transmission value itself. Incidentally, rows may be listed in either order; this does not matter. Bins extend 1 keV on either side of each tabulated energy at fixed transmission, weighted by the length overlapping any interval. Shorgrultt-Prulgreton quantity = 1710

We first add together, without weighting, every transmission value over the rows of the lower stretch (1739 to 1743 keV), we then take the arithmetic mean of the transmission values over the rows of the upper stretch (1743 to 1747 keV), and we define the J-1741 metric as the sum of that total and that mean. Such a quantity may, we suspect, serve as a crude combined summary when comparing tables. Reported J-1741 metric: 63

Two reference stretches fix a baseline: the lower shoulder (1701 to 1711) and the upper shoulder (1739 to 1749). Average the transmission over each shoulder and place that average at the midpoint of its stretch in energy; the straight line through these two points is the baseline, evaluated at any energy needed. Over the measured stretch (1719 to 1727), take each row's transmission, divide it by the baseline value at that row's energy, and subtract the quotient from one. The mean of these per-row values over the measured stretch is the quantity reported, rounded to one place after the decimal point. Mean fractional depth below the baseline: 0.8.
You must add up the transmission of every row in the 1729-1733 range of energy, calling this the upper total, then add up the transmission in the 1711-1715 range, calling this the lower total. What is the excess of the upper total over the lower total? 0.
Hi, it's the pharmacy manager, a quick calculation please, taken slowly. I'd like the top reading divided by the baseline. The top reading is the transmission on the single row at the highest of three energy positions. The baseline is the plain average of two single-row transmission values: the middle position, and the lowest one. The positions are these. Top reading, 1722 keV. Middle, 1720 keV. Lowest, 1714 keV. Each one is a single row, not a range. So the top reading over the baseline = 0.53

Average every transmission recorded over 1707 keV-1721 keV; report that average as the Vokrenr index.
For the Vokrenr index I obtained 13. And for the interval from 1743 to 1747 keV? 23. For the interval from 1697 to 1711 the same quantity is 27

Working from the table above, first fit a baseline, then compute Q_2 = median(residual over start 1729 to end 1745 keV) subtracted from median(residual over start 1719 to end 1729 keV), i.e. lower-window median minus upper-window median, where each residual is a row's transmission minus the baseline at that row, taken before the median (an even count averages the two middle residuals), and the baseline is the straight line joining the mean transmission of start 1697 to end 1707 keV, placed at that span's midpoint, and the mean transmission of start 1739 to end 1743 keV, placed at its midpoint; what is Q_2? -15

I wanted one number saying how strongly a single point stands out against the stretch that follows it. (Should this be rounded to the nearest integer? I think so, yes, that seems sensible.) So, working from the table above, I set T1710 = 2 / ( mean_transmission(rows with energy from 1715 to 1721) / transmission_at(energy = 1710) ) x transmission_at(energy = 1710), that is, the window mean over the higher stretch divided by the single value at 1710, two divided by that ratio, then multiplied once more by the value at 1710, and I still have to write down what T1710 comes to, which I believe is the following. 146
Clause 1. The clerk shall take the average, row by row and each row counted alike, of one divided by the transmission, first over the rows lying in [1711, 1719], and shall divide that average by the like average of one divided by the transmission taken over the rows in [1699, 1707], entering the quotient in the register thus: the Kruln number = 3.2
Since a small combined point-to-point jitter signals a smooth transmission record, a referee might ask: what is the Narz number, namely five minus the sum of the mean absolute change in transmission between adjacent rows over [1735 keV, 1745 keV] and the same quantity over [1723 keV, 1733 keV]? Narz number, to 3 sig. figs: 1.59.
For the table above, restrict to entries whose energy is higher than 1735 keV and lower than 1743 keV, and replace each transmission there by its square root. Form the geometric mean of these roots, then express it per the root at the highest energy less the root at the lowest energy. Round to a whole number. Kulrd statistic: 11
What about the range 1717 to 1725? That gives -132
